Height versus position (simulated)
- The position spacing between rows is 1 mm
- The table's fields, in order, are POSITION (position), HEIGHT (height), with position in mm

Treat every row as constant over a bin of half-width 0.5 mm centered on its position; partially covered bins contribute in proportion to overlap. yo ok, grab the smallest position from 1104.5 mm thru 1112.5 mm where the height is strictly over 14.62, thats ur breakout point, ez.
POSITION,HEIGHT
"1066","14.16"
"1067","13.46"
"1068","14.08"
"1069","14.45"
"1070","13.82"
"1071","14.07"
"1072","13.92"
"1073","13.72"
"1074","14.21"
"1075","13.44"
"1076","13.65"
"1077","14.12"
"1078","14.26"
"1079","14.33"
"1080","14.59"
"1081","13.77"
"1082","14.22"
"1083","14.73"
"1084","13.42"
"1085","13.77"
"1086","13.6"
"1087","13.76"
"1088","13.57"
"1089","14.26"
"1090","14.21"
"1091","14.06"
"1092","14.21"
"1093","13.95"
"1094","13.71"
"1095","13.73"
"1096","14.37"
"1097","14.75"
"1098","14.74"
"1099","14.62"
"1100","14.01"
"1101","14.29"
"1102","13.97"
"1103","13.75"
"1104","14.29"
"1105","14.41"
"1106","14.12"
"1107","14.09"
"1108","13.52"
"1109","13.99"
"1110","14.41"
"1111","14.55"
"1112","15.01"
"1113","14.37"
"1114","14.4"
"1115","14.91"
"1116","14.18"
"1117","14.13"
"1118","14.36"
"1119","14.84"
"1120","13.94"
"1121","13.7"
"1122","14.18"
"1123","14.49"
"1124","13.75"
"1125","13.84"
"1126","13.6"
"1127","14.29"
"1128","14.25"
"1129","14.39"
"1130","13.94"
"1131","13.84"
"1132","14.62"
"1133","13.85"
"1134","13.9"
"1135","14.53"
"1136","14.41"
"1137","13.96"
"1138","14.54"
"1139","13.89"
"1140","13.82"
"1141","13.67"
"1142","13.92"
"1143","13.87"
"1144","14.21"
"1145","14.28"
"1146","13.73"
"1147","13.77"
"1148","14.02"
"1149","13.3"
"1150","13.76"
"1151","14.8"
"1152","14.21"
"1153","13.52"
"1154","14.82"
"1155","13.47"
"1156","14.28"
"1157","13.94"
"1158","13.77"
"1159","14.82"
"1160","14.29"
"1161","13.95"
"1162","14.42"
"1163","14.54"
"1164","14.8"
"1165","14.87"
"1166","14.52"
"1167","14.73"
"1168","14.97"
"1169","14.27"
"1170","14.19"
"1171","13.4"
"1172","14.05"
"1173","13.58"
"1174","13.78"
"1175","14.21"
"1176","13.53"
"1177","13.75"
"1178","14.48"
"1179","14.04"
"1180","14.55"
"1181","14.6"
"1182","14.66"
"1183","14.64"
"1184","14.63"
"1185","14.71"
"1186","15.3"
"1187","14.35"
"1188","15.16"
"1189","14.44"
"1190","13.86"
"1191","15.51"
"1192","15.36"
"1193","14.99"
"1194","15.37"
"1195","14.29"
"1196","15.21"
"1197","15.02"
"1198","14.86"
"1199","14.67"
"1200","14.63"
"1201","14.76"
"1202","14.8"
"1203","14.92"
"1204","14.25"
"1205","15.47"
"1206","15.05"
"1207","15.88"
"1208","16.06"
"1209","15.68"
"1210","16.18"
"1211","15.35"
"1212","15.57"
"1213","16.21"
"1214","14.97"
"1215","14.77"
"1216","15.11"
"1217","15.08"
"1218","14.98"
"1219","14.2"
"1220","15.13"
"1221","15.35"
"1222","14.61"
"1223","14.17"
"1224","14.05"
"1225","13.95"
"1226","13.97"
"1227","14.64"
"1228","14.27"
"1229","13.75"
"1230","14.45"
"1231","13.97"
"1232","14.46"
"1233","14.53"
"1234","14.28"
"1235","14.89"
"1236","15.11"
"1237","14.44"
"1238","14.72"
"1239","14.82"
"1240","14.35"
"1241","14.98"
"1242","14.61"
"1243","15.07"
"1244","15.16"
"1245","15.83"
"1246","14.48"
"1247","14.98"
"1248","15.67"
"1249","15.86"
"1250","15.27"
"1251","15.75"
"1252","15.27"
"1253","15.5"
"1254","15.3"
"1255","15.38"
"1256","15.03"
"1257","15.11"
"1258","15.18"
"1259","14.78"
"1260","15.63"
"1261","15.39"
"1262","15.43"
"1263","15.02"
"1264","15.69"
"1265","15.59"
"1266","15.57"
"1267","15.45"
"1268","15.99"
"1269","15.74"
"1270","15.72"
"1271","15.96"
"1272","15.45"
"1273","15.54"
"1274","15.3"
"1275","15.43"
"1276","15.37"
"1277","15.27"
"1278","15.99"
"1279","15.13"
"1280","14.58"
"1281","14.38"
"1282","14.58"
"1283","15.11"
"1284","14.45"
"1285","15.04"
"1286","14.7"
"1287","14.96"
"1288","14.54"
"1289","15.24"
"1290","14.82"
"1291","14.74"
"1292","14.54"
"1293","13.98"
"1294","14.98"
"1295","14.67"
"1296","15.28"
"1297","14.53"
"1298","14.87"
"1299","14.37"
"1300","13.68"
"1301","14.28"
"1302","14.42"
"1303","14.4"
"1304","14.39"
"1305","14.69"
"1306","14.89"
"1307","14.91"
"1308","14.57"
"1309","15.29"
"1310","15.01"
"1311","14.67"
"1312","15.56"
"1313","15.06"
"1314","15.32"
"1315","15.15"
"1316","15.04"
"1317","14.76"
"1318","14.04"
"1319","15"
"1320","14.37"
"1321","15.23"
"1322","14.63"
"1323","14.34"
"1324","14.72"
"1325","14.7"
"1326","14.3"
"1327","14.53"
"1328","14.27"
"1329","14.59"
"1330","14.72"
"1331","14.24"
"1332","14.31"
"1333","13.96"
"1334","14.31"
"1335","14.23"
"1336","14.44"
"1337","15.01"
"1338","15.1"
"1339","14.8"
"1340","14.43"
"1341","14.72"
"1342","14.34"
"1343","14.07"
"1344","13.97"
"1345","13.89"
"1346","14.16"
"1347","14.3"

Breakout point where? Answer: 1112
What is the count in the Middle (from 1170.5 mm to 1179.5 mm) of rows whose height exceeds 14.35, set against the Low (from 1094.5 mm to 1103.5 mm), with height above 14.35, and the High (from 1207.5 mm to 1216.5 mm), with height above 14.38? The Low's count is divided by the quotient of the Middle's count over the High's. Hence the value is 36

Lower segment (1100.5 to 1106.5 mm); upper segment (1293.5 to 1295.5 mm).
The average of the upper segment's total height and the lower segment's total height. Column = 57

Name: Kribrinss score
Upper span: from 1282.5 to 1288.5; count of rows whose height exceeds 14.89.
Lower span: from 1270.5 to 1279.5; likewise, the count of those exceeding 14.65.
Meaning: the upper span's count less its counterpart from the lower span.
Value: -6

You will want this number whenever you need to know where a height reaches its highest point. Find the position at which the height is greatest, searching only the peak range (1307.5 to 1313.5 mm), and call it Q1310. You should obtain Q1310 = 1312 mm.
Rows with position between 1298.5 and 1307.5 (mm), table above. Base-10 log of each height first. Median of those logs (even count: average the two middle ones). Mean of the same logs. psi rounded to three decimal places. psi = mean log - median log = 0.001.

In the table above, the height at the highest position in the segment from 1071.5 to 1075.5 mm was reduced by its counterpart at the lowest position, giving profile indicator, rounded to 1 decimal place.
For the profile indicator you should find -0.5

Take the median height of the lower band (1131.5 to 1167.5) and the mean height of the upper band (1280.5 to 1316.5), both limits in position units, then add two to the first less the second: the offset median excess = 1.4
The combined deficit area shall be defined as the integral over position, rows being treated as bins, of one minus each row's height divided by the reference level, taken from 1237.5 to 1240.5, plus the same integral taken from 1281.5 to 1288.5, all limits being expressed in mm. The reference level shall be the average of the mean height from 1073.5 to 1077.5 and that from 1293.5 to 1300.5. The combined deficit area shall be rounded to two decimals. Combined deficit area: -0.34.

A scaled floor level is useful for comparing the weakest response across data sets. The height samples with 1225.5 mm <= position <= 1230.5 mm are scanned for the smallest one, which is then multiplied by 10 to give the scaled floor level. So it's 137.5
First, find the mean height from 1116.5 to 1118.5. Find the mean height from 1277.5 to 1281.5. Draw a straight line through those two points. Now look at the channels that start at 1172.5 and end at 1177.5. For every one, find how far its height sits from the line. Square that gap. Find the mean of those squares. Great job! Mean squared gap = 0.62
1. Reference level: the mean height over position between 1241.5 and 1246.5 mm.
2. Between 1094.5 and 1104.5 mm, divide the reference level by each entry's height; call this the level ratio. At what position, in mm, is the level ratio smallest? 1097 mm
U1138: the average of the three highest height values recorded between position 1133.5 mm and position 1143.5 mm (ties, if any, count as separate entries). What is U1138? 14.5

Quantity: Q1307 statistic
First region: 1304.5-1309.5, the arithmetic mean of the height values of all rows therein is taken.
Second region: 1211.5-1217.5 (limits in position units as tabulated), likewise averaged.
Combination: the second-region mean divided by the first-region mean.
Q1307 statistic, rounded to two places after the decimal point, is 1.03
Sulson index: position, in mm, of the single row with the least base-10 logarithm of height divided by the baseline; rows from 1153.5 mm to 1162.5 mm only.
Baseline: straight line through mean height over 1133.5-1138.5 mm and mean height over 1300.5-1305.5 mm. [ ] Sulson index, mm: 1155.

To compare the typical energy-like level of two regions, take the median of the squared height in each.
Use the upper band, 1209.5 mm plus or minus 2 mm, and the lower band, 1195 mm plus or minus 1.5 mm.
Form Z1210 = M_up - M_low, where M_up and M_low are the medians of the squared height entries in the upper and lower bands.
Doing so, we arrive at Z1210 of 21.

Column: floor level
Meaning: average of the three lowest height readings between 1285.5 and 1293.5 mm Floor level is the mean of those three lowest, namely 14.4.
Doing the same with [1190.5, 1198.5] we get 14.7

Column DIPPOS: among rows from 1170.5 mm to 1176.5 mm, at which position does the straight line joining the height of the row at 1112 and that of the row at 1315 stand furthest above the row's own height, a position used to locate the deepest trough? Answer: 1171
